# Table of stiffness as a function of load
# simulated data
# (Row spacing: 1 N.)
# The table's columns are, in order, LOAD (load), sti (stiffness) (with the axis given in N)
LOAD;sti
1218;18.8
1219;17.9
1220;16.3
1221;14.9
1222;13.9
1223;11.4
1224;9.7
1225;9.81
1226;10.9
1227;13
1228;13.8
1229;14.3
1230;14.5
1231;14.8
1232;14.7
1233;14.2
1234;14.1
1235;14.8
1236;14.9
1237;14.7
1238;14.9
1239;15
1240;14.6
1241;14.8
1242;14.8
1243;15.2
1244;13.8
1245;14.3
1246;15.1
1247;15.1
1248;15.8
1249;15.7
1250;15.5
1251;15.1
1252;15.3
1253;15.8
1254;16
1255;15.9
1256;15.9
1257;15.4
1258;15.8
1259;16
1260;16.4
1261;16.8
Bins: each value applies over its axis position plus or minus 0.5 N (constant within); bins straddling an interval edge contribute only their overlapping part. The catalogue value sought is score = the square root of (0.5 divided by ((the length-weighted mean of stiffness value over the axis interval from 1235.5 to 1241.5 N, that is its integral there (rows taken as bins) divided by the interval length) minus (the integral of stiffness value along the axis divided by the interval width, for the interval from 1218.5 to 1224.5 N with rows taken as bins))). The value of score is 0.79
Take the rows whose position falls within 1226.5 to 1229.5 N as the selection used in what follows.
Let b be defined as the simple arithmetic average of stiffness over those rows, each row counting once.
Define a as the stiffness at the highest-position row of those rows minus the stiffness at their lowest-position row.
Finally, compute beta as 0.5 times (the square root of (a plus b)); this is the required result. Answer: 1.94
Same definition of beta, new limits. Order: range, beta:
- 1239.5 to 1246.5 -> 1.95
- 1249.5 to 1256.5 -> 2.00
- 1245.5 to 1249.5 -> 2.00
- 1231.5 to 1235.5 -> 1.91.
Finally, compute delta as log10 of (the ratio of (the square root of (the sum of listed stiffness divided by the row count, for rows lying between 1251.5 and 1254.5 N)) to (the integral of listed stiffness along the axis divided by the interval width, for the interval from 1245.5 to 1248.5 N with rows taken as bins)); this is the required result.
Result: -0.588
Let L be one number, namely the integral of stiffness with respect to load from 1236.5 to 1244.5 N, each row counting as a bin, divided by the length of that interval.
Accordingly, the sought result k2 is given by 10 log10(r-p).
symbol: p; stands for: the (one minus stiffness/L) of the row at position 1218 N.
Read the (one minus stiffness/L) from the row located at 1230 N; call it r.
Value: -5.3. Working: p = -0.28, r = 0.02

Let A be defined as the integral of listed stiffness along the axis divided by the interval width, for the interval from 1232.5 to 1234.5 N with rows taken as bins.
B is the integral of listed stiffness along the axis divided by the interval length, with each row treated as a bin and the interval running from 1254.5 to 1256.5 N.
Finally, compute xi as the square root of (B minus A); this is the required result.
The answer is 1.32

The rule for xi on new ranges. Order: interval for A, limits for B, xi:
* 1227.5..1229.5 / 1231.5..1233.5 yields 0.63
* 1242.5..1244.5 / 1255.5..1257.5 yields 1.07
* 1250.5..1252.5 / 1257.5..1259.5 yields 0.84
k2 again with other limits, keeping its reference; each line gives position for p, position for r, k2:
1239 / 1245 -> -13.2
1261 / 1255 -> -12.1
